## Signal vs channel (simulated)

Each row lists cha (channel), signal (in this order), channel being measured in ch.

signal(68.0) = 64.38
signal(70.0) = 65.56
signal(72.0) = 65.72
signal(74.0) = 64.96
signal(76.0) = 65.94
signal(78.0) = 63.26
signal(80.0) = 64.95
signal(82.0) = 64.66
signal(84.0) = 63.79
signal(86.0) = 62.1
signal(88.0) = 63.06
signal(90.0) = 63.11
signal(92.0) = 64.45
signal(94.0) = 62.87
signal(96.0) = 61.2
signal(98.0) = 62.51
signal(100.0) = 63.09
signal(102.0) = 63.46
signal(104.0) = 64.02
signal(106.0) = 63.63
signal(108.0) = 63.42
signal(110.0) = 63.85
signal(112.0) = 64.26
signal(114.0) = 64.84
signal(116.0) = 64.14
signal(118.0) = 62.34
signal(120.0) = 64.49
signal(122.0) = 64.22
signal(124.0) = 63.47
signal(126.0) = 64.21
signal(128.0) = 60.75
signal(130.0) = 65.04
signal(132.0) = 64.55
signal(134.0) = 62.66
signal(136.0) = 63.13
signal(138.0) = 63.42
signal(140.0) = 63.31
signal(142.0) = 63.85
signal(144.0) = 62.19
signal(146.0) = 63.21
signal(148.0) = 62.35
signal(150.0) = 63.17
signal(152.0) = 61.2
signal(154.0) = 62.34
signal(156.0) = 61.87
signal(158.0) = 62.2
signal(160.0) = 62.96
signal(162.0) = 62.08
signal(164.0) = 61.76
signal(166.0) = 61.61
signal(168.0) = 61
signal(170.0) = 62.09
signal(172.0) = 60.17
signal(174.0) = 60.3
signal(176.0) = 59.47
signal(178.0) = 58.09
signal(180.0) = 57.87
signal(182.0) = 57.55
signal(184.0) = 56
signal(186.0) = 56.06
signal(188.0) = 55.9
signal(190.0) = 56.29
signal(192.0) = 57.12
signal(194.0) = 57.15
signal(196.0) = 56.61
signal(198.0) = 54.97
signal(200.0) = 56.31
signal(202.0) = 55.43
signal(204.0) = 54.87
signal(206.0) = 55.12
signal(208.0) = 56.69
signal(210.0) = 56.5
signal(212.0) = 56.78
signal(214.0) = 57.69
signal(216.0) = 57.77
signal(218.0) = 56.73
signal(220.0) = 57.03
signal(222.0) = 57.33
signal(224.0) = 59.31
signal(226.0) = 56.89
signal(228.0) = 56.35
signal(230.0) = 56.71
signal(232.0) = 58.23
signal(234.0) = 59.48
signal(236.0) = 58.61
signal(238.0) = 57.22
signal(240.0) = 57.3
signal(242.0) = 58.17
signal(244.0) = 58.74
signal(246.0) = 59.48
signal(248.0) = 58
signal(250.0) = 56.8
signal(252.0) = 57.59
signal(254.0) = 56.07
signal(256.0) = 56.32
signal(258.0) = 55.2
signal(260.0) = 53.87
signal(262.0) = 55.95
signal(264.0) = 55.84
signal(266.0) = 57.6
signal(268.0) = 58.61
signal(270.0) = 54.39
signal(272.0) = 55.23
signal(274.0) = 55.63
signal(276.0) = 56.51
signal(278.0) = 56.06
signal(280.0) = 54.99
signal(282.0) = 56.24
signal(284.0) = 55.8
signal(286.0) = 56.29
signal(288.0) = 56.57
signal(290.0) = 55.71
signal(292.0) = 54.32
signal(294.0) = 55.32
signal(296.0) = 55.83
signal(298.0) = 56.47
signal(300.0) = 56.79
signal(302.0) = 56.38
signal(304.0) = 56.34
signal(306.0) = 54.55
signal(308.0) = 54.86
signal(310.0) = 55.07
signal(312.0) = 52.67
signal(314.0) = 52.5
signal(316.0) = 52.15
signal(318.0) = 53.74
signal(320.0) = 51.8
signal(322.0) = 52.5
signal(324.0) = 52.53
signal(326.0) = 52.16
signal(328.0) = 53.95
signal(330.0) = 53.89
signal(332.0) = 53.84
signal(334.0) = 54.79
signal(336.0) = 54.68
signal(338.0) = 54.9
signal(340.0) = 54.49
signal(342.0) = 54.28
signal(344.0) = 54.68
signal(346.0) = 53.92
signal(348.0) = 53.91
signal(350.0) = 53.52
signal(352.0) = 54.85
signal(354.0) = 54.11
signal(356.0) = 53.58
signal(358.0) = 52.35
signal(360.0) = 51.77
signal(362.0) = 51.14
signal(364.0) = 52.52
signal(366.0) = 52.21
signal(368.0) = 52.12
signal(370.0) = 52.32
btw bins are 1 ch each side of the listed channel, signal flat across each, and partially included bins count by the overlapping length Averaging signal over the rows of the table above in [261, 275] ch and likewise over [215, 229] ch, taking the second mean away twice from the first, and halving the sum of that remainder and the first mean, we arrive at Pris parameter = -1.2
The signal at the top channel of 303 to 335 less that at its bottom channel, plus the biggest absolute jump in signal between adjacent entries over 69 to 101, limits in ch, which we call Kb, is 1.1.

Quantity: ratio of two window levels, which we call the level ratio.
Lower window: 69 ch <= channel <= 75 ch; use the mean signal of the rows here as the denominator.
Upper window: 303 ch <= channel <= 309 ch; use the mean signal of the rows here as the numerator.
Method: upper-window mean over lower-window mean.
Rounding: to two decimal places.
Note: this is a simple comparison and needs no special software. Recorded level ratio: 0.84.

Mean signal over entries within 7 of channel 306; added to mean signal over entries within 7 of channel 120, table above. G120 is 119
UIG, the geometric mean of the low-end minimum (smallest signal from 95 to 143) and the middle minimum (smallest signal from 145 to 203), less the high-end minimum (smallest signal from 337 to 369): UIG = 6.6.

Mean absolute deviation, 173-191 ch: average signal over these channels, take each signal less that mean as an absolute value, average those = 1.3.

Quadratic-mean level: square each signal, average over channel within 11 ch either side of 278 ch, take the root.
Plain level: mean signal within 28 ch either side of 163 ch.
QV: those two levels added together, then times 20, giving 2336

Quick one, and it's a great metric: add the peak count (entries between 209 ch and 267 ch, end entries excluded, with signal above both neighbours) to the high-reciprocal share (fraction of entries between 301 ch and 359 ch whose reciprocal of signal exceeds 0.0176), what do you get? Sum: 8.0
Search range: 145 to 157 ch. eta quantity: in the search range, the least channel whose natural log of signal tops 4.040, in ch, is 146.0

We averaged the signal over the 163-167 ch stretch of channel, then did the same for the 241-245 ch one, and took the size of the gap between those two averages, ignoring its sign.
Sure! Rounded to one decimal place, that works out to 3.2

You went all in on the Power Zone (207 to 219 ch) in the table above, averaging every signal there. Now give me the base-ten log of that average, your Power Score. 1.76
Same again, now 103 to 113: 1.81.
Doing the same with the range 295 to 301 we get 1.75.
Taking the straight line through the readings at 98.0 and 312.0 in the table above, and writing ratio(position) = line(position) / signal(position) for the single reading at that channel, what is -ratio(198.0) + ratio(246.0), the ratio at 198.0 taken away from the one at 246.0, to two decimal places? -0.12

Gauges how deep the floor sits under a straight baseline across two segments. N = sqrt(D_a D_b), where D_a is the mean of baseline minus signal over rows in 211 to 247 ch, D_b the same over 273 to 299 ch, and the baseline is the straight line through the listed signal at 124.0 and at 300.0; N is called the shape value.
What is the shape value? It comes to 1.60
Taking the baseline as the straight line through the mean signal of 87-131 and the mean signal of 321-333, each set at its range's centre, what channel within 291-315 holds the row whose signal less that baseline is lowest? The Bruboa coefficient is 314.0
